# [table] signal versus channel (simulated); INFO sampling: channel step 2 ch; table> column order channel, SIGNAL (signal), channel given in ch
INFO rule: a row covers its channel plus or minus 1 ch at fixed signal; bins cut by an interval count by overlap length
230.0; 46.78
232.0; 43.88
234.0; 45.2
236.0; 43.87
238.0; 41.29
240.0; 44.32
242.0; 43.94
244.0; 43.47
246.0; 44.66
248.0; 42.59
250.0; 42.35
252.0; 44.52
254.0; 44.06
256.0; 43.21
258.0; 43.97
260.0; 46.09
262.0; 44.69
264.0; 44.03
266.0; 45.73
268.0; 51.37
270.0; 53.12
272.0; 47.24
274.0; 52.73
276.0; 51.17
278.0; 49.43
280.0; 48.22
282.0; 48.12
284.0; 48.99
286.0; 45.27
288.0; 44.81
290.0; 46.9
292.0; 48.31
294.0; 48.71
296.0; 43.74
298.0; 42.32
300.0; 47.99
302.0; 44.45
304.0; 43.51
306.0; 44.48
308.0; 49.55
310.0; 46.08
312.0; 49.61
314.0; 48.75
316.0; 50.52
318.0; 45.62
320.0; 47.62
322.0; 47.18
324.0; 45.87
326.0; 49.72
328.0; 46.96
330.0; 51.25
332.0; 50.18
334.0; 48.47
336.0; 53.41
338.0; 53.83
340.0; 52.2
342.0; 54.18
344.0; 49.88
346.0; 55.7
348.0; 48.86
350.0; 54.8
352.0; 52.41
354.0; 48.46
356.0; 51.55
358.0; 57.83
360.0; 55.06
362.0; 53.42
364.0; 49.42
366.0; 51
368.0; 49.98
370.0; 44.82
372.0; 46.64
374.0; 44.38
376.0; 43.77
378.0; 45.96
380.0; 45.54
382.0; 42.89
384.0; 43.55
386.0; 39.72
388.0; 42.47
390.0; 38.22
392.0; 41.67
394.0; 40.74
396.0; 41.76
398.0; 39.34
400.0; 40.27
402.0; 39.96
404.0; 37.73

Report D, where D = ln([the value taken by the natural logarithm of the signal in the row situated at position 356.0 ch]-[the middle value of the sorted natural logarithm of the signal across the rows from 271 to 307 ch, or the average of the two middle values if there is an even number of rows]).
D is -2.5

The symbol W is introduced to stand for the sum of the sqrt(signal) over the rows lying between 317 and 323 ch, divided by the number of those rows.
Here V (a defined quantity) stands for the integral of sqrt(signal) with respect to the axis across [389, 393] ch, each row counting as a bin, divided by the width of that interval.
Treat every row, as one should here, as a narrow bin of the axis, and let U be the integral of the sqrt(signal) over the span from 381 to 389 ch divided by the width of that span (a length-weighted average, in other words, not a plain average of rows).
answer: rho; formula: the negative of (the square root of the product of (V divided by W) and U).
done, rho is -2.45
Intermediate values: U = 6.5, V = 6.3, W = 6.8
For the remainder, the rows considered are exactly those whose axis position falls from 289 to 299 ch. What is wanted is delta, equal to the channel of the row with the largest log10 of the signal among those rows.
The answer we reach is 294.0 ch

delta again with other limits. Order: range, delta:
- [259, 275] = 270.0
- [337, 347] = 346.0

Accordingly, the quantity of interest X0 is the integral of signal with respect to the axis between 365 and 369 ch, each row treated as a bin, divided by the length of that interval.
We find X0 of 50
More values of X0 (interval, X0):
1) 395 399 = 41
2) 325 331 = 49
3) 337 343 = 53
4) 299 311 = 46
